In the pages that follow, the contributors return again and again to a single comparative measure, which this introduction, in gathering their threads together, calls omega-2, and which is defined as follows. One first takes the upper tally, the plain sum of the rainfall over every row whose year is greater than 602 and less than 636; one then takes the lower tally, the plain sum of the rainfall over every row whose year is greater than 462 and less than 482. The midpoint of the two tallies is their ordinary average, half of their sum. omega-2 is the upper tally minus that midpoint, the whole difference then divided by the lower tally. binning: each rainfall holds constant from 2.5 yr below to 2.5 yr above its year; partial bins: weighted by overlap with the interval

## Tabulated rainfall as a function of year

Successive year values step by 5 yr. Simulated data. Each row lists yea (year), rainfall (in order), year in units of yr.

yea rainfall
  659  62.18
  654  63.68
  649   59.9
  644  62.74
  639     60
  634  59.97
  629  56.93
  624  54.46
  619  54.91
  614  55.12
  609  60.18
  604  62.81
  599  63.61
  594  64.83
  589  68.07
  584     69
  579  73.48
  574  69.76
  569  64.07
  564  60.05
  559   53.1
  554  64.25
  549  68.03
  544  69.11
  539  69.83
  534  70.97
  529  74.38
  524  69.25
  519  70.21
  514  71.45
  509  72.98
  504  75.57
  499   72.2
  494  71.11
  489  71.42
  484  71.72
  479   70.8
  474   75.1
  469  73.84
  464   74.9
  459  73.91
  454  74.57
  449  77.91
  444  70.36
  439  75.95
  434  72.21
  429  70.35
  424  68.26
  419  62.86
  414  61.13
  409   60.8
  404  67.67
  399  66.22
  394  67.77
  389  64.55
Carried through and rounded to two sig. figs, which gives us 0.19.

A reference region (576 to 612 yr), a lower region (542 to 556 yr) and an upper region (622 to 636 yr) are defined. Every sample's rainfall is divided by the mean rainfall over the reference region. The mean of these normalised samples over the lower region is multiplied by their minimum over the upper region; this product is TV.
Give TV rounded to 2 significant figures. 0.84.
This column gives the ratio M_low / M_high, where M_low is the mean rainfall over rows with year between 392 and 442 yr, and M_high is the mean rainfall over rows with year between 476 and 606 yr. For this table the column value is 0.98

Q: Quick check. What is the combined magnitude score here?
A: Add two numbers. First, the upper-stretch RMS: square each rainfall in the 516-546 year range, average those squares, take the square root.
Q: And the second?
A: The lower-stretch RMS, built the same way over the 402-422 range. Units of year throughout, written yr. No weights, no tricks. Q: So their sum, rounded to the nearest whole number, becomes 134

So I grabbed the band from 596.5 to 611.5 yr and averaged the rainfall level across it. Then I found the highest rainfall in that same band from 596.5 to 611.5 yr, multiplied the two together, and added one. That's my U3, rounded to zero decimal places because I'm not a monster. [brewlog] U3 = 3958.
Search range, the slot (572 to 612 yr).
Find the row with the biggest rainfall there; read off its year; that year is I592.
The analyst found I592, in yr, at 579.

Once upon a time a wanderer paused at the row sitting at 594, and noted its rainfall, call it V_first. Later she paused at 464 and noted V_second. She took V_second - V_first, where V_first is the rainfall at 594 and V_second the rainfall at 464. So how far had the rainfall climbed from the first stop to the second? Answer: 10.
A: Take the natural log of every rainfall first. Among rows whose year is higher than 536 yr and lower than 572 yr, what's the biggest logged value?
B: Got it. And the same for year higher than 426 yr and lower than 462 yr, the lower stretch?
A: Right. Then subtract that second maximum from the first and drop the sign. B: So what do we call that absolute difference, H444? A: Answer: 0.11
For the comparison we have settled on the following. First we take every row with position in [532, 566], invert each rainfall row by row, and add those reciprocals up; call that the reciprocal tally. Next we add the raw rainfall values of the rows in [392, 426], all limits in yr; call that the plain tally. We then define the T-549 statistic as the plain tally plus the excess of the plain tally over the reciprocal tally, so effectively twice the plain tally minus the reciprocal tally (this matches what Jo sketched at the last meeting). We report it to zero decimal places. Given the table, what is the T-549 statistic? 909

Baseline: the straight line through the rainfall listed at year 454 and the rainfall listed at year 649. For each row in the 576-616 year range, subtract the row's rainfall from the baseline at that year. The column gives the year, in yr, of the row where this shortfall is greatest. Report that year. 614 yr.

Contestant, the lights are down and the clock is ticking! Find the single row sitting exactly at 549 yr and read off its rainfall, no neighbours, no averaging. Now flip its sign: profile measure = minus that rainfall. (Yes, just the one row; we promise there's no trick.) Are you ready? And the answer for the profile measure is -68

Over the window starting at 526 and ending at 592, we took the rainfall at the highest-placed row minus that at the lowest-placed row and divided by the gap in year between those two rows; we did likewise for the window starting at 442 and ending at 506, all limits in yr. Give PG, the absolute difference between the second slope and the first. 0.192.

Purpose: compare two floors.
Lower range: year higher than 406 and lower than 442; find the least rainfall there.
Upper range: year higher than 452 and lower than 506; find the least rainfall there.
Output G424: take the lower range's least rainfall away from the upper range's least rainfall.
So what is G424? 10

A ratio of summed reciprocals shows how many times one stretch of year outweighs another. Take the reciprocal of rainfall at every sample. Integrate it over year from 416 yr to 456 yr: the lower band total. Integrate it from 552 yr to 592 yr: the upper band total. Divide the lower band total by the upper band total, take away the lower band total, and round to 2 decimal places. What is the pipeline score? 0.35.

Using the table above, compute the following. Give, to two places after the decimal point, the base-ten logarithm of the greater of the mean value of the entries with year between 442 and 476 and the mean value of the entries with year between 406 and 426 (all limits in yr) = 1.87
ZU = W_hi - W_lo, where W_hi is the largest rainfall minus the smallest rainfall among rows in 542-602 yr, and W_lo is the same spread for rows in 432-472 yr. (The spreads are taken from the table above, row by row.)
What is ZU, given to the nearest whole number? 13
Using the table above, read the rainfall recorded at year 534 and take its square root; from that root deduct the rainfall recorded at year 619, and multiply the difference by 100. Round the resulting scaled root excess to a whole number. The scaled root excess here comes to -4649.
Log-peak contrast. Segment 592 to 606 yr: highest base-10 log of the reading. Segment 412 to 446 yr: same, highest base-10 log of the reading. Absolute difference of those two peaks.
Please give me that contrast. 0.07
